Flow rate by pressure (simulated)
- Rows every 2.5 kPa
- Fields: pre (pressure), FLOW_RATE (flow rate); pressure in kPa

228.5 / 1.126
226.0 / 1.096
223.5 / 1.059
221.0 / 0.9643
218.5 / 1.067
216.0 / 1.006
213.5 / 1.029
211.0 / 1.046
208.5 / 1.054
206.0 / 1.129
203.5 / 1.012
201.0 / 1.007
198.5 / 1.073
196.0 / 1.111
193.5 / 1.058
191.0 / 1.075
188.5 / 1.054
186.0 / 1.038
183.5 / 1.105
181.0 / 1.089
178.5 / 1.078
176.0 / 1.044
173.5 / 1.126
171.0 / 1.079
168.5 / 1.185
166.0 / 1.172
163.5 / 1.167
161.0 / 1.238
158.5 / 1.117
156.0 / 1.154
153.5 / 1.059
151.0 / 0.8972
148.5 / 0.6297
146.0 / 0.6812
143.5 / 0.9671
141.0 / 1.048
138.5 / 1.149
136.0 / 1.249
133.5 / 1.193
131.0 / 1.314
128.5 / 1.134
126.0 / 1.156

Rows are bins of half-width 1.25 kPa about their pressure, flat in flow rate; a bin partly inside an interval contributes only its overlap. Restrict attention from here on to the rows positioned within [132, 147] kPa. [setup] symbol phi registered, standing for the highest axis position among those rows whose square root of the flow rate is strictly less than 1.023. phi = 146.0 kPa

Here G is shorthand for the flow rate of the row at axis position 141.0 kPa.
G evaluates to 1.048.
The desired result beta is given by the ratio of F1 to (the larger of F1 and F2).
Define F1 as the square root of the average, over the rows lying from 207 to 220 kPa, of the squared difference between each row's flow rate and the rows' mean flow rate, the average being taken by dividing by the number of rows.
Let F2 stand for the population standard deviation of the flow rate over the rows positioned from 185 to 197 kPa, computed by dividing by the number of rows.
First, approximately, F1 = 0.021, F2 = 0.025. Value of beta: 0.85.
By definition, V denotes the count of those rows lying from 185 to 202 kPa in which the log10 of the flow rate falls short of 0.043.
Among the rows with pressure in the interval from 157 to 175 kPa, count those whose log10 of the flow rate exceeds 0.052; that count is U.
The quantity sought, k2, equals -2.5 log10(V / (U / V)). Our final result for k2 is -2.39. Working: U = 4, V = 6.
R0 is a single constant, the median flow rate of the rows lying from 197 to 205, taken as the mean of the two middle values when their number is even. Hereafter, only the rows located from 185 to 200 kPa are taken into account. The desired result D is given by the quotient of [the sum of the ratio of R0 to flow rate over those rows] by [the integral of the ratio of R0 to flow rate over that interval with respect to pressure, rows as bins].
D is 0.400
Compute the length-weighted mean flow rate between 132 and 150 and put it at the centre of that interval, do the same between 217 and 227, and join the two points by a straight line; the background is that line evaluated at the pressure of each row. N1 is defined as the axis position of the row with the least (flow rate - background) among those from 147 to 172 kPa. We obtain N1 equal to 148.5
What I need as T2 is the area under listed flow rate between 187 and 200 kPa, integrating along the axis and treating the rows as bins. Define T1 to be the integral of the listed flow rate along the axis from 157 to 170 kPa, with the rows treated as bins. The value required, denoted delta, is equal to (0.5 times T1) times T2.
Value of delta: 106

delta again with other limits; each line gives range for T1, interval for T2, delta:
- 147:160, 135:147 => 77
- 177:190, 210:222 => 86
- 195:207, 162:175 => 95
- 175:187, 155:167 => 90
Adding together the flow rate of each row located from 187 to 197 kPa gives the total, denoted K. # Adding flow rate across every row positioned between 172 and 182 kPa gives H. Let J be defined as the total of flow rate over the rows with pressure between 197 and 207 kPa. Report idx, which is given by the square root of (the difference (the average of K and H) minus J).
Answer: 0.31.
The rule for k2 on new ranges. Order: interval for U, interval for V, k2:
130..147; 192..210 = -1.99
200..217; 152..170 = 0.00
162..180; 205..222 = -2.70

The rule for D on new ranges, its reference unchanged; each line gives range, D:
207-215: 0.375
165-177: 0.417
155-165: 0.400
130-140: 0.398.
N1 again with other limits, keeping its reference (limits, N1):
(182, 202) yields 201.0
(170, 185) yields 176.0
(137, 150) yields 148.5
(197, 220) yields 216.0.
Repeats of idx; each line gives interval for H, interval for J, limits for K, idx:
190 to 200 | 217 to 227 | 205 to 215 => 0.32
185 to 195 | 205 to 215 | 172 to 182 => 0.15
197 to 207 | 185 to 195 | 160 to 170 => 0.52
